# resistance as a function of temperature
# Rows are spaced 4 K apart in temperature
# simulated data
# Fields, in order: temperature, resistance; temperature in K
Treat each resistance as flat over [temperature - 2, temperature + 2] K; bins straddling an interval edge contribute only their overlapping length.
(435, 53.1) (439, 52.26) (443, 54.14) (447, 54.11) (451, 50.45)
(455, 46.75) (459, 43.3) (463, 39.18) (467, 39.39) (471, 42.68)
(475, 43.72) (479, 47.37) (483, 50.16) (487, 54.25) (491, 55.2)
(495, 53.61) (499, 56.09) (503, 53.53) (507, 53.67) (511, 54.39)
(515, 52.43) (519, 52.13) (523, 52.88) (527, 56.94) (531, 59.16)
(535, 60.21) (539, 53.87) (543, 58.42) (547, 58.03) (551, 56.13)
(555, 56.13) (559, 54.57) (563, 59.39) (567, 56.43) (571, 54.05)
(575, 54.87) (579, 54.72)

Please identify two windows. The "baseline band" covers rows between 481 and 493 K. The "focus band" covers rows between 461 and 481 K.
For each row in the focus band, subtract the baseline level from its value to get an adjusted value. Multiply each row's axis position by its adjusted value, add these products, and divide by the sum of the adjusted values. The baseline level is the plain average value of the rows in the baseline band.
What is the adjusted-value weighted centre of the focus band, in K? 469.5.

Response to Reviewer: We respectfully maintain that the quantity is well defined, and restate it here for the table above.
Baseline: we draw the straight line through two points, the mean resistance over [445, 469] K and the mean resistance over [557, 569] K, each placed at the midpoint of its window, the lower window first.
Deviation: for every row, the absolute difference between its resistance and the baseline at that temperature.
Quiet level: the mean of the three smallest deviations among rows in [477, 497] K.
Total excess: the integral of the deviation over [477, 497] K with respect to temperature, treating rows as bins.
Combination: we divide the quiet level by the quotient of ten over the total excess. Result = 15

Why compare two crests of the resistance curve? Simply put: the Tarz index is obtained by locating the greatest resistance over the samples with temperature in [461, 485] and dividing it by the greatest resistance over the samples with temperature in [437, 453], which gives 0.93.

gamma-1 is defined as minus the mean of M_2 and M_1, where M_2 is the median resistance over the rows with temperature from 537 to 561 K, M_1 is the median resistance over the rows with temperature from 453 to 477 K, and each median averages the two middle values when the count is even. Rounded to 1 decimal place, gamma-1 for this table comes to -49.6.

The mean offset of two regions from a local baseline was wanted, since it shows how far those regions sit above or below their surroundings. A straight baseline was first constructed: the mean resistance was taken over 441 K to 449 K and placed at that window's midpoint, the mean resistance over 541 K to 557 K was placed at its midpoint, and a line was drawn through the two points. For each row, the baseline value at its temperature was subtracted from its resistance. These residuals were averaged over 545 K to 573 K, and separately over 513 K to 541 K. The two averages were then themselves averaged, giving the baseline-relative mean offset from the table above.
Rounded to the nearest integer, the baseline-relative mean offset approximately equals -1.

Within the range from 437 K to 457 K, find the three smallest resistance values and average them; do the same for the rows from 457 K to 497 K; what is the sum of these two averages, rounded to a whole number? 90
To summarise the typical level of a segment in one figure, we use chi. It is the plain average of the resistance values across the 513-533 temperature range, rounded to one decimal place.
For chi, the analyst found 54.7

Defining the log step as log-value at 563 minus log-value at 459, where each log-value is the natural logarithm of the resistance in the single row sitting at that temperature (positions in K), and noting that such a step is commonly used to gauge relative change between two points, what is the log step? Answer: 0.32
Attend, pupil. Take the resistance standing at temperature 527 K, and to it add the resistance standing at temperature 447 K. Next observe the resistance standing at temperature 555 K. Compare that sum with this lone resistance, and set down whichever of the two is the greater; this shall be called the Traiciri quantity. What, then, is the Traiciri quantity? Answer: 111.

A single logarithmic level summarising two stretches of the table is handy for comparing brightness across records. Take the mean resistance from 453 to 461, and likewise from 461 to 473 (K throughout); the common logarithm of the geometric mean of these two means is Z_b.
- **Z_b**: 1.63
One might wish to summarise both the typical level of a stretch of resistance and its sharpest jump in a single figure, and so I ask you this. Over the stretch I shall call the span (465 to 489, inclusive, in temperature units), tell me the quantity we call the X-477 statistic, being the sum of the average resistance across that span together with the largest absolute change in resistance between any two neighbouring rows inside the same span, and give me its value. 50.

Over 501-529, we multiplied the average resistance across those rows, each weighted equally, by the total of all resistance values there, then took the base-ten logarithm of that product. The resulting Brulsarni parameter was 4.31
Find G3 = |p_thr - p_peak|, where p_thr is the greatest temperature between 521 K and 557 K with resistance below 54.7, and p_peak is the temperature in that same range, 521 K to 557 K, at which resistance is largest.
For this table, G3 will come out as 4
